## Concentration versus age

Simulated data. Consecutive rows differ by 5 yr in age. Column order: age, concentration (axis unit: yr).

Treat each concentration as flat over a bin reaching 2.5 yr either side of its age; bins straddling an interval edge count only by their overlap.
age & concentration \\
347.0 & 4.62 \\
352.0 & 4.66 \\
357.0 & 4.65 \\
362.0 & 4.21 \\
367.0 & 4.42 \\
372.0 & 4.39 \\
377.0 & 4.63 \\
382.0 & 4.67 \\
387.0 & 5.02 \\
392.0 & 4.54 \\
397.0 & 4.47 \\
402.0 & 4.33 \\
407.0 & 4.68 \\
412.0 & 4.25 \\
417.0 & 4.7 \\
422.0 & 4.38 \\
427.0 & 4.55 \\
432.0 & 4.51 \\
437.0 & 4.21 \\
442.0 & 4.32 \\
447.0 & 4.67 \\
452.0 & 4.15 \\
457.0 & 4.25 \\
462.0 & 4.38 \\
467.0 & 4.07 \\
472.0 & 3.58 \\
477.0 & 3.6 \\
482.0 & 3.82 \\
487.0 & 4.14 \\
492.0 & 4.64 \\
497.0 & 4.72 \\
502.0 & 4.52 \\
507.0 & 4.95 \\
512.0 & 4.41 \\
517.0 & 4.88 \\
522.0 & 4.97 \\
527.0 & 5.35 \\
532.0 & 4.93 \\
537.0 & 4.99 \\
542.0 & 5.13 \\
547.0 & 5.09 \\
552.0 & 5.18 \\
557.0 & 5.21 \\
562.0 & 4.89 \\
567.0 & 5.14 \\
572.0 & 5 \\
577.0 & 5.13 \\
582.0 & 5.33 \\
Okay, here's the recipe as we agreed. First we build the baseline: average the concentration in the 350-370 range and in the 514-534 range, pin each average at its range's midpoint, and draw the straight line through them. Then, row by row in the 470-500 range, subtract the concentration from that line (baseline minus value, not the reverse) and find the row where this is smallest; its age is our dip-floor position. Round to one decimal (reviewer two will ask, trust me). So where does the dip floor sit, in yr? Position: 497.0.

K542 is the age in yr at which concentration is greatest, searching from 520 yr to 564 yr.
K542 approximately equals 527.0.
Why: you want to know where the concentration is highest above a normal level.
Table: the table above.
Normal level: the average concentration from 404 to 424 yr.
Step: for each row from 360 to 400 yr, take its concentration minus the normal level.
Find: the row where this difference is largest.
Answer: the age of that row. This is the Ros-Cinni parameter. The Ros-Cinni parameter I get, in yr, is 387.0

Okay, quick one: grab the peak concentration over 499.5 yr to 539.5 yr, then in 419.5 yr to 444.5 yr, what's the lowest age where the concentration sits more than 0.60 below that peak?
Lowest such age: 422.0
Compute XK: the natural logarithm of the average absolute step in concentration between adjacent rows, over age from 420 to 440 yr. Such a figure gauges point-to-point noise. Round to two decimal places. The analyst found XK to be -1.77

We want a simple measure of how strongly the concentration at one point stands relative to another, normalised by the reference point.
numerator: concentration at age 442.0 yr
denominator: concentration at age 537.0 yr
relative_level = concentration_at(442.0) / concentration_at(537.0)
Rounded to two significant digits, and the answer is 0.87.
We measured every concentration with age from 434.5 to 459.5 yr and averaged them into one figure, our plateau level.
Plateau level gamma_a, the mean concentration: 4.32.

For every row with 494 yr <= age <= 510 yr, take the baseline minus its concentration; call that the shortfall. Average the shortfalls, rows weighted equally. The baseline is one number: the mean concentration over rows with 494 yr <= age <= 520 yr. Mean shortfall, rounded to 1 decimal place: 0.0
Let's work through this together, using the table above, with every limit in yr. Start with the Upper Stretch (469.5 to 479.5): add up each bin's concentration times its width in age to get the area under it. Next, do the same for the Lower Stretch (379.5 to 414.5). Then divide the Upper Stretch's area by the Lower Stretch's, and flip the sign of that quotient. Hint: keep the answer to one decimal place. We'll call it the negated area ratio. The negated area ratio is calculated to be -0.2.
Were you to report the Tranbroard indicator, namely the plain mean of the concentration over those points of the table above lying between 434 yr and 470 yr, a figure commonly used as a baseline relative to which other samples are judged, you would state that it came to 4.29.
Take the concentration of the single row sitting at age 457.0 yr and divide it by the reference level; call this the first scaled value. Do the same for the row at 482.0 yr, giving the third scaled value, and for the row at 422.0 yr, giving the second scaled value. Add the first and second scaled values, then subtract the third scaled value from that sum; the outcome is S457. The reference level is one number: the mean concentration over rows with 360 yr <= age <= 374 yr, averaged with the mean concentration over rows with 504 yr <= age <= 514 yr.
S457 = 1.07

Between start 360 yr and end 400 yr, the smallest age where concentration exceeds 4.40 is 367.0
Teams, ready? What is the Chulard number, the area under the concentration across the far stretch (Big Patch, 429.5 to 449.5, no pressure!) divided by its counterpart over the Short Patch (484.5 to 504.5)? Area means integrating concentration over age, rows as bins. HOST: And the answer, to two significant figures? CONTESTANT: 0.98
